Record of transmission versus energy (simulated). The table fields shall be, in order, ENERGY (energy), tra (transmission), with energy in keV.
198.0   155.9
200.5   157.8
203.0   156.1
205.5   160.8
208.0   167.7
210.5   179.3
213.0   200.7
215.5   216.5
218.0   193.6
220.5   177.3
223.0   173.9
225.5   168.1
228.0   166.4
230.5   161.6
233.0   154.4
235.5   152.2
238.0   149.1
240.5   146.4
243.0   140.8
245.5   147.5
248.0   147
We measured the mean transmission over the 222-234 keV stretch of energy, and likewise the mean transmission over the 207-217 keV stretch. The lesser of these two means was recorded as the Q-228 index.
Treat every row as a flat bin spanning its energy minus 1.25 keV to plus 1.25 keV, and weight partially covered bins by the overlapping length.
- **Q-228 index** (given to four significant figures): 164.9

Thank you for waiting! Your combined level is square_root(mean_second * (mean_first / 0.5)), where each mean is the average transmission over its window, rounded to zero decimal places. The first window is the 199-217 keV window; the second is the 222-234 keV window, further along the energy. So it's 242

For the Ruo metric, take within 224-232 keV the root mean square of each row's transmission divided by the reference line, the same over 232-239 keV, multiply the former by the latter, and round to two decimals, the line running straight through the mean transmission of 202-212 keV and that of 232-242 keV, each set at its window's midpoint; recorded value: 1.07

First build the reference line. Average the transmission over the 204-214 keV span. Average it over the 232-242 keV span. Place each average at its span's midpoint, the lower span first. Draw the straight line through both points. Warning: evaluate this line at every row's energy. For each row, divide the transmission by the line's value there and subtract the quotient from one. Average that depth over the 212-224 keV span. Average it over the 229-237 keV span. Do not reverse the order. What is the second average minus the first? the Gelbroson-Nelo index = 0.13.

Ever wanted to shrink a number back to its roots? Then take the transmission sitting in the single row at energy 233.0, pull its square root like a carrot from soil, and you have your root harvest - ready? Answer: 12.4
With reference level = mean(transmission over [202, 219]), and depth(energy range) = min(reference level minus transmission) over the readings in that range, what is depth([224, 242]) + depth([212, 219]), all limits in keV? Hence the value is -20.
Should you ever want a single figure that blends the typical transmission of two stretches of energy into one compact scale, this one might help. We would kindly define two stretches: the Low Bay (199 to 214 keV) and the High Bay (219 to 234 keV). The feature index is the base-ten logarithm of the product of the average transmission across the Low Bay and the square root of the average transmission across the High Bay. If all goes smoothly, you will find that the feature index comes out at 3.34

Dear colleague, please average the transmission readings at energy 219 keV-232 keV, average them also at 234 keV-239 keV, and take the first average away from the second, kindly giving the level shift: -19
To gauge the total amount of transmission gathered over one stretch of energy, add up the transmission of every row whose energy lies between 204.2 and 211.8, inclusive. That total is 508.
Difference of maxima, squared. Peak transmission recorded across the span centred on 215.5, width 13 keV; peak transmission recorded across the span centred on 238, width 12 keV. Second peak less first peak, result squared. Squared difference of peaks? 3856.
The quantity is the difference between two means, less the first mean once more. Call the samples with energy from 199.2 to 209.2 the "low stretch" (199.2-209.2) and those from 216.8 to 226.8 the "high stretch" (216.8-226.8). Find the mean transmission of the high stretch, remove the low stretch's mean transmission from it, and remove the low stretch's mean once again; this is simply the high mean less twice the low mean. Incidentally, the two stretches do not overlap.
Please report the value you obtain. -143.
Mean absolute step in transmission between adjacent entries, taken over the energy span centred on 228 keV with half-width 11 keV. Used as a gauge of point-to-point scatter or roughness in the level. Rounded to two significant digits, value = 5.6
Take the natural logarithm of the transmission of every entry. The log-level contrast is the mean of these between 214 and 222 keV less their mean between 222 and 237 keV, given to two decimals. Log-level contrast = 0.18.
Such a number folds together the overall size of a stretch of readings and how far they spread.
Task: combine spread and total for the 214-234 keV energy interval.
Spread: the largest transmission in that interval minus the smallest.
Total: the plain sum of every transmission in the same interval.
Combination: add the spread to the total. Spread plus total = 1474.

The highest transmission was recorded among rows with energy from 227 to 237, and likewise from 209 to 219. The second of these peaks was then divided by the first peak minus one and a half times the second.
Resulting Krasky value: -1.37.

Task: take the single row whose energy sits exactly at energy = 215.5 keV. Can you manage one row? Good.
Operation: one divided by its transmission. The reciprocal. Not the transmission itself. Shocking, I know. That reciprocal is 0.0046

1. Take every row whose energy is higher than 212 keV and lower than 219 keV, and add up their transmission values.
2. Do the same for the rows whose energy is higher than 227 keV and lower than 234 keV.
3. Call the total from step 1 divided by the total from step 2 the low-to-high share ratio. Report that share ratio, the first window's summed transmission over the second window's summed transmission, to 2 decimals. 1.27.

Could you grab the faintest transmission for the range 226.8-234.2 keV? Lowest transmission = 154.4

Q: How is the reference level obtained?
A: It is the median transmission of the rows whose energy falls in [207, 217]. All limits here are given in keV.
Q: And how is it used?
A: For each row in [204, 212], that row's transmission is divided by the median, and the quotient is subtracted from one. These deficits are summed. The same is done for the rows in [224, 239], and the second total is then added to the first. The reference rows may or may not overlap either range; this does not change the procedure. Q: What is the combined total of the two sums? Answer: 1.3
